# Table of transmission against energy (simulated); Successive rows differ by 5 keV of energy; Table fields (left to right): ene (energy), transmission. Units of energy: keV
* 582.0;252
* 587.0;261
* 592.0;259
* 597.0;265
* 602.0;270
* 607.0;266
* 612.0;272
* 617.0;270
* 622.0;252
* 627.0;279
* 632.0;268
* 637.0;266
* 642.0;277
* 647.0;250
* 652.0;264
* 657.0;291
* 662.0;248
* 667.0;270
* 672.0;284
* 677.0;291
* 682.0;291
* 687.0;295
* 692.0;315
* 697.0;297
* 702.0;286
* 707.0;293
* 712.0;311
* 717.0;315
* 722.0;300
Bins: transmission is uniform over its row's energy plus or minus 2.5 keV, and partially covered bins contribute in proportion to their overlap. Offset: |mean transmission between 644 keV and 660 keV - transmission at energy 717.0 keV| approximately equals 47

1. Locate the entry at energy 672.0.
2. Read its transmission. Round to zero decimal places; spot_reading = 284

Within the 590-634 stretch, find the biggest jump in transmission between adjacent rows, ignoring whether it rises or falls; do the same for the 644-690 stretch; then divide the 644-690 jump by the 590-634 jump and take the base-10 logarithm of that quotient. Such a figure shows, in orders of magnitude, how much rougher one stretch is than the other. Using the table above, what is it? 0.2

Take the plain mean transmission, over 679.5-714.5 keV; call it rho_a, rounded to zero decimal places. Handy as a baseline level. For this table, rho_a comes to 298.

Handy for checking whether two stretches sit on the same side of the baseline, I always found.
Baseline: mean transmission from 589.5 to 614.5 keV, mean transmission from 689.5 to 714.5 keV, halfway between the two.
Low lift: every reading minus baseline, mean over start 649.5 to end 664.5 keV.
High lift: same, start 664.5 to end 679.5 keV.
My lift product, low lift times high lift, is 27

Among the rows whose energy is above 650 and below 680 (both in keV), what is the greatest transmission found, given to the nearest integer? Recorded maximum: 291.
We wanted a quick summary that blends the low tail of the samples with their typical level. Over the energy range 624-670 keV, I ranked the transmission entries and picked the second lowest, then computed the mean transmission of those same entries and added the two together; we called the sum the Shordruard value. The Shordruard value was 518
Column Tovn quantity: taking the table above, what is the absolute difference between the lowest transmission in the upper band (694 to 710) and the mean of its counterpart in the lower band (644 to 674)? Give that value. 18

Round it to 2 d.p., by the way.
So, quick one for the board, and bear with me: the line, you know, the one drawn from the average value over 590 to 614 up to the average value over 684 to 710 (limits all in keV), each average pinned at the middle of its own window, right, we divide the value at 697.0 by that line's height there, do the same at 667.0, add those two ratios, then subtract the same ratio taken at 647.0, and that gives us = 1.05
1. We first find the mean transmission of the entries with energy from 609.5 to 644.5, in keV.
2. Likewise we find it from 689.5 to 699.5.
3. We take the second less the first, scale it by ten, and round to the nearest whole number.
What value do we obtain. 369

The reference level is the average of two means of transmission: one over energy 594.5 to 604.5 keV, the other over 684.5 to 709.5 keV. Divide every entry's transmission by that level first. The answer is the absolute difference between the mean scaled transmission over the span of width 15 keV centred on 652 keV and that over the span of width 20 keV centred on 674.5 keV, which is 0.055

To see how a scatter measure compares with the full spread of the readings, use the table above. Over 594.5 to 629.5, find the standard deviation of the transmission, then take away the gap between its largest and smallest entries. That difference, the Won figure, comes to -19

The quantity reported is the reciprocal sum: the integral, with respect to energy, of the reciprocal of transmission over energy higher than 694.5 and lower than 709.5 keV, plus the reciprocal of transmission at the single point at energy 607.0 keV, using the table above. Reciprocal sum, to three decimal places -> 0.055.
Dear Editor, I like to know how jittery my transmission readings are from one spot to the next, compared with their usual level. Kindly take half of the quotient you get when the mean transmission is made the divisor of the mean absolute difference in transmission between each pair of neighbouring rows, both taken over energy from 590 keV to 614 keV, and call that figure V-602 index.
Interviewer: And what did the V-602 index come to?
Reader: 0.010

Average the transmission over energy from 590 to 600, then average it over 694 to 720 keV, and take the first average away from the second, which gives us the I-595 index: 38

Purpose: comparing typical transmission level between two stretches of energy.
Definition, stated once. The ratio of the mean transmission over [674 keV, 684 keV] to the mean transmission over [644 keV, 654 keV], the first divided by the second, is 1.13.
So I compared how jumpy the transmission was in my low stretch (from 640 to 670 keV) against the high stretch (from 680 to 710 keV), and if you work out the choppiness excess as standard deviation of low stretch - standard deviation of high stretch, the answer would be 6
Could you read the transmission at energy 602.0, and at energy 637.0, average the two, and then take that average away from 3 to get -265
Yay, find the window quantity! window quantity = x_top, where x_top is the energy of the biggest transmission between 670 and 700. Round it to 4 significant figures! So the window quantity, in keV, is 692.0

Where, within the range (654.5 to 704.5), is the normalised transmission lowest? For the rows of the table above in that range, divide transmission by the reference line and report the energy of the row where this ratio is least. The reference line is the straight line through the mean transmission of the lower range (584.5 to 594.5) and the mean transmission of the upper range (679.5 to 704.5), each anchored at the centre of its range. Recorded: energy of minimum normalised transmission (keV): 662.0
